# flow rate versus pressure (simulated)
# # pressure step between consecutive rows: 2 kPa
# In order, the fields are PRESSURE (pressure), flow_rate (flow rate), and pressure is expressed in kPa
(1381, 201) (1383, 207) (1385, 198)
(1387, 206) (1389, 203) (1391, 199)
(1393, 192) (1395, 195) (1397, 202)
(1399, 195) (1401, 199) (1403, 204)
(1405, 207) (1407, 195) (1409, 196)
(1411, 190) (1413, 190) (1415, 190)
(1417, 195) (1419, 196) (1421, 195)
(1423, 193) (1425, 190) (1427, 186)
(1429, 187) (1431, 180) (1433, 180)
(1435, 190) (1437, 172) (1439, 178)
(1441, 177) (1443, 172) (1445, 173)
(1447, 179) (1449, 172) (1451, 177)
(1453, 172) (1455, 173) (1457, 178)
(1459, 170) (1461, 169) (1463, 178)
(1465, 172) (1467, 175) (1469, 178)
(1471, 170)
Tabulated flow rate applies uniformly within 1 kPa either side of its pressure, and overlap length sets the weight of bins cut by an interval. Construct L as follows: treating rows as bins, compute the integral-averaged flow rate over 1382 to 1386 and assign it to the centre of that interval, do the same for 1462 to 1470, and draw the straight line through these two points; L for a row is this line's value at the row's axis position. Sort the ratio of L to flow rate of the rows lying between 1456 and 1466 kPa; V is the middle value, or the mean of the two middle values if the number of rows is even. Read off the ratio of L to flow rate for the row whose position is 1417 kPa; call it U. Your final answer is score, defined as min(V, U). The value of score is 0.983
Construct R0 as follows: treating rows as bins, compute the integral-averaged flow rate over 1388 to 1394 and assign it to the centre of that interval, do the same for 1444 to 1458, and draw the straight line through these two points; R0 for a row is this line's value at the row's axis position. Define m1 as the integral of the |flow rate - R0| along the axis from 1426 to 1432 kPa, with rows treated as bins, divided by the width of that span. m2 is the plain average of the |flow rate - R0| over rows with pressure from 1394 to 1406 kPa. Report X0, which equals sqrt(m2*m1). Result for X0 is 4.1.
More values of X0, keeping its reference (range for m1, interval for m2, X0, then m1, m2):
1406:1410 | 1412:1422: 4.6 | 4.1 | 5.2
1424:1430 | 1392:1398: 3.9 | 3.6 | 4.3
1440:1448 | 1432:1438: 4.8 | 3.6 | 6.3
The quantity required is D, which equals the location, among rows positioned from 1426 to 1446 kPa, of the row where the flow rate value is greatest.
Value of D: 1435 kPa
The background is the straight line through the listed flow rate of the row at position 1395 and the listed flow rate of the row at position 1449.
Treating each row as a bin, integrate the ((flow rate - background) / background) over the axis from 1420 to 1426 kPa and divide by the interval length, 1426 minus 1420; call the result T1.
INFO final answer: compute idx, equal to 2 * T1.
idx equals 0.10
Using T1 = 0.052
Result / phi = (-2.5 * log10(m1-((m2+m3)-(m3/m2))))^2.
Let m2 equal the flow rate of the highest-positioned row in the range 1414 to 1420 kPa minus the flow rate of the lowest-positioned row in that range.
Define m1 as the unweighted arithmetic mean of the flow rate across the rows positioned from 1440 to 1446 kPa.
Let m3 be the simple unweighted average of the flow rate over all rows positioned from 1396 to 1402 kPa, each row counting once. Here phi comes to 1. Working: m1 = 174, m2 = 6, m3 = 199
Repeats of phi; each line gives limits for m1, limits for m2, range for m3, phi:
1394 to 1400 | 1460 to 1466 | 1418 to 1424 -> 20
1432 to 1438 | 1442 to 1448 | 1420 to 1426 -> 5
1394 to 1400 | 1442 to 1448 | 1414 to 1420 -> 12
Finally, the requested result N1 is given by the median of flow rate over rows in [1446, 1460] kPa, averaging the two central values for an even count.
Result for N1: 173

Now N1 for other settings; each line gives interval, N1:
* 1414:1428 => 193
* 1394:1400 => 195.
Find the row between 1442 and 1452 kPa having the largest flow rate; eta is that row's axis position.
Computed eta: 1447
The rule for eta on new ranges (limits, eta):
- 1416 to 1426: 1419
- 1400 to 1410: 1405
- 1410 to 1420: 1419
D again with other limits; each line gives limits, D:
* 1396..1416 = 1405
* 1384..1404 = 1387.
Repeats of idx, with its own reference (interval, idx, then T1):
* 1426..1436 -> 0.06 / 0.028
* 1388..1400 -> 0.02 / 0.011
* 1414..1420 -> 0.09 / 0.043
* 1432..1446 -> 0.01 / 0.007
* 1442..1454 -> 0.02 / 0.010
